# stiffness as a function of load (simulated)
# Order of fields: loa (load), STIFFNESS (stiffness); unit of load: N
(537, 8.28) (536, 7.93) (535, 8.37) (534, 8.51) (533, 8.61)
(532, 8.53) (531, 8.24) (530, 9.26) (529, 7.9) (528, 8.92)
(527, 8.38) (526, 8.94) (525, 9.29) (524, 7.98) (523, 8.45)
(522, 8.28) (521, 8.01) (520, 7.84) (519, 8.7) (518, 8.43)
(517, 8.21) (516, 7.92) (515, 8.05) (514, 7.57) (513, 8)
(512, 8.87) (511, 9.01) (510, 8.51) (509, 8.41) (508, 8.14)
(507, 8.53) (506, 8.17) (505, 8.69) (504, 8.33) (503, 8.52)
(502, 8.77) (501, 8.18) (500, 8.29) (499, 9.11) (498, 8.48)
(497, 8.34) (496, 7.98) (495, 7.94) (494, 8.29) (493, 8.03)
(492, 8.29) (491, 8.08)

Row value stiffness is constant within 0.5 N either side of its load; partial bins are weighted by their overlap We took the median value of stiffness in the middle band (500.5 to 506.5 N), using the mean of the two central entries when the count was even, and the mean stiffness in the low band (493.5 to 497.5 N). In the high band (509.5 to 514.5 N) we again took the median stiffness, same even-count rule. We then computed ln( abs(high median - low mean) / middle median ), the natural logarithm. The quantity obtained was -3.1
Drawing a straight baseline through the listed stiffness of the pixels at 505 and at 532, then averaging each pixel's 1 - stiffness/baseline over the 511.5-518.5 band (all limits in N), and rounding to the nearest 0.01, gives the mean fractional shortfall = 0.06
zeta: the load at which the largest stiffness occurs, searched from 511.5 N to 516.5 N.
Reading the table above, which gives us 512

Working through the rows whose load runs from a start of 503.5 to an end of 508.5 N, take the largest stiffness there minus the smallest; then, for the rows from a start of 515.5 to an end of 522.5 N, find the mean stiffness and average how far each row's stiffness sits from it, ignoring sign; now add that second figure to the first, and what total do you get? 0.79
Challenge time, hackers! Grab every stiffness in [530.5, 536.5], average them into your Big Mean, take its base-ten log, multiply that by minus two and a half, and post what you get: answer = -2.31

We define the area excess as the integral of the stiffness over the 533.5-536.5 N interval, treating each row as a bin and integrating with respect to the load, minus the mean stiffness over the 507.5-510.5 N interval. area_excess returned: 16.46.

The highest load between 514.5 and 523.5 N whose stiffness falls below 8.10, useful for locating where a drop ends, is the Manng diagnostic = 521 N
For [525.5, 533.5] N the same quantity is 529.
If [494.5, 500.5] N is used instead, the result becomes 496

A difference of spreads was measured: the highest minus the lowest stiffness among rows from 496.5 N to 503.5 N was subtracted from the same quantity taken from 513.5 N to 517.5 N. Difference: -0.29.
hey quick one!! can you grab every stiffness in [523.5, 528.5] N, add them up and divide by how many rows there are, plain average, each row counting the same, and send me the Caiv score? 8.70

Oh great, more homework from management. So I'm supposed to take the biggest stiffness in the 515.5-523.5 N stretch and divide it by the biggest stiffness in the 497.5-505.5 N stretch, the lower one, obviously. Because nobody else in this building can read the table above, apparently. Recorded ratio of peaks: 0.95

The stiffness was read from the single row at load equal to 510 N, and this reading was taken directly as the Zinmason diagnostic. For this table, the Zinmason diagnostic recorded 8.51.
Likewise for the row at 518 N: 8.43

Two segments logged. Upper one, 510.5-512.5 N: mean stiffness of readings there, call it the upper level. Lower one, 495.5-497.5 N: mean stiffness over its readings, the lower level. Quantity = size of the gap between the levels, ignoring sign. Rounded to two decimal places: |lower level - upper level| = 0.78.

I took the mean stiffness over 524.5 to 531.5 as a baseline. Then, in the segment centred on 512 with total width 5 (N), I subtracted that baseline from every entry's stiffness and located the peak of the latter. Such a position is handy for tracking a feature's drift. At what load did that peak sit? 511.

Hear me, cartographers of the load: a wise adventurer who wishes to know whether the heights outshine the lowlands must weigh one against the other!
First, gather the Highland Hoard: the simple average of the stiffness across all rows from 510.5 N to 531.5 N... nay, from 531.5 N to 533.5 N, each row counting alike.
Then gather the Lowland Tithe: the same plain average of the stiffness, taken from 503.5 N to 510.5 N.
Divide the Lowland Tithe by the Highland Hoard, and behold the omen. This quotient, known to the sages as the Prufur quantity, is 0.98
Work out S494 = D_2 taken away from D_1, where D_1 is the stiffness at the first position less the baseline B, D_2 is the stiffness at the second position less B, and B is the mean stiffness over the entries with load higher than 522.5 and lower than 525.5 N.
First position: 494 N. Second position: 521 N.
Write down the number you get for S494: 0.3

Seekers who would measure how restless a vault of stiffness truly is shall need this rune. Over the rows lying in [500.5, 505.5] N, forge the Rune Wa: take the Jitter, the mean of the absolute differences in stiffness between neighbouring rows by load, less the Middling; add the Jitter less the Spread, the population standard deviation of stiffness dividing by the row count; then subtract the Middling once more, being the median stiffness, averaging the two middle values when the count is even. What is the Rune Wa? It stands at -16.6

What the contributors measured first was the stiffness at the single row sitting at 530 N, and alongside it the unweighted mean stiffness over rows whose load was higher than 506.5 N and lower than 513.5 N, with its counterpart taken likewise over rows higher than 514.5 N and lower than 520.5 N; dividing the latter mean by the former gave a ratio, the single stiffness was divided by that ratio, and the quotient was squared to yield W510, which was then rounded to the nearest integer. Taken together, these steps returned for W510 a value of 92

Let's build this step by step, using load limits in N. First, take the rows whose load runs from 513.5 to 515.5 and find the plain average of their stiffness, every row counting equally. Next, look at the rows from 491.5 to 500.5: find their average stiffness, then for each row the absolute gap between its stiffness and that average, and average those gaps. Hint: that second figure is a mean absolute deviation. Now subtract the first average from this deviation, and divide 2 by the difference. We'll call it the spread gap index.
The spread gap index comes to -0.264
